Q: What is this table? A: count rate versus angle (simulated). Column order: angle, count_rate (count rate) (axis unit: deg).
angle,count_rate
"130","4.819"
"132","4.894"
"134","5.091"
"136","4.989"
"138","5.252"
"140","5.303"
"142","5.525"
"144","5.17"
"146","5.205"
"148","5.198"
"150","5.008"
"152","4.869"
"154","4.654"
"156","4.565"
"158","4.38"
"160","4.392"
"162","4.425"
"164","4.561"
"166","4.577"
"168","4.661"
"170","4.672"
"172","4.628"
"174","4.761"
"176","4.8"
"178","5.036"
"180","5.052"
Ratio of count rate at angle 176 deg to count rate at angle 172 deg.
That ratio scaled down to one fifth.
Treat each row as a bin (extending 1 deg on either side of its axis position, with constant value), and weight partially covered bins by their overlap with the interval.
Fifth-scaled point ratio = 0.207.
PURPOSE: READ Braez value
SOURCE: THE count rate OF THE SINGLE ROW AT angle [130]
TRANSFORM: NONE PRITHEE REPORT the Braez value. 4.819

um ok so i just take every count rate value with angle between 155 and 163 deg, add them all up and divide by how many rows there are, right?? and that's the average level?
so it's 4.44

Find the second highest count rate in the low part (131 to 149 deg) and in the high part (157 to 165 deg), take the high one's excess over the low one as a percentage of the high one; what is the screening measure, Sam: -20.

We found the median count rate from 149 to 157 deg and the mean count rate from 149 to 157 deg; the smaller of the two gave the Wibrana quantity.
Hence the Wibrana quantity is 4.76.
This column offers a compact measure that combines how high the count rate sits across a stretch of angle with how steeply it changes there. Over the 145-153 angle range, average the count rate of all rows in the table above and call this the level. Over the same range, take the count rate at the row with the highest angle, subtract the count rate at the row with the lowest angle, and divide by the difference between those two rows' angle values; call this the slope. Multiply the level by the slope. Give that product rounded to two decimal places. -0.28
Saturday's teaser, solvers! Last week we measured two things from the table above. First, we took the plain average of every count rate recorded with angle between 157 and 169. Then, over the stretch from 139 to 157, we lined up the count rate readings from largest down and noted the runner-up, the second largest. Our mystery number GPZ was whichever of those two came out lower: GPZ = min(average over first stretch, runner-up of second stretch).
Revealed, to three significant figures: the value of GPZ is 4.50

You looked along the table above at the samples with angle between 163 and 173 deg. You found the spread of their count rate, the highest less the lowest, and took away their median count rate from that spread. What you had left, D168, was -4.52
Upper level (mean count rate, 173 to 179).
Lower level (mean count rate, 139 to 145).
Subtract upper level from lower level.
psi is 0.47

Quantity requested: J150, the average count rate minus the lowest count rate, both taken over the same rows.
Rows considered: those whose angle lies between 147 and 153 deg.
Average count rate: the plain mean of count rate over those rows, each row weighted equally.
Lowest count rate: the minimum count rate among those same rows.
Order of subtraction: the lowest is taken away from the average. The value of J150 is 0.16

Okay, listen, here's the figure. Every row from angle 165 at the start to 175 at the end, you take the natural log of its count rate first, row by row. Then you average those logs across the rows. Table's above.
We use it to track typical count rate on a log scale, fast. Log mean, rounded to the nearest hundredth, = 1.54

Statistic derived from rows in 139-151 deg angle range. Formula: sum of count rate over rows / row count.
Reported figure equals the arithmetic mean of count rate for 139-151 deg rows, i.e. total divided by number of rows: 5.23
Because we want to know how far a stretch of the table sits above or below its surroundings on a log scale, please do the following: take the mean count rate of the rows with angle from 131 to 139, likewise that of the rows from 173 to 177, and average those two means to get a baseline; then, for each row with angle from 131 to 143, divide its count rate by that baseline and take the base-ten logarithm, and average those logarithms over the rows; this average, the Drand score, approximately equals 0.02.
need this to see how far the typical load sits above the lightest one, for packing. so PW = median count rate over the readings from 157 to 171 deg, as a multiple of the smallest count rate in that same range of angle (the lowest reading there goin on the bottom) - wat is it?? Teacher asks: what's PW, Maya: 1.04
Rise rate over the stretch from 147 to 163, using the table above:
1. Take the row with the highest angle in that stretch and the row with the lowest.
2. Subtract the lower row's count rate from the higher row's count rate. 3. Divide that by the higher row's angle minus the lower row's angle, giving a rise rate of -0.06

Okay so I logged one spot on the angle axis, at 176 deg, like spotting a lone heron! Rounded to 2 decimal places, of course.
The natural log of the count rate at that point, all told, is 1.57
